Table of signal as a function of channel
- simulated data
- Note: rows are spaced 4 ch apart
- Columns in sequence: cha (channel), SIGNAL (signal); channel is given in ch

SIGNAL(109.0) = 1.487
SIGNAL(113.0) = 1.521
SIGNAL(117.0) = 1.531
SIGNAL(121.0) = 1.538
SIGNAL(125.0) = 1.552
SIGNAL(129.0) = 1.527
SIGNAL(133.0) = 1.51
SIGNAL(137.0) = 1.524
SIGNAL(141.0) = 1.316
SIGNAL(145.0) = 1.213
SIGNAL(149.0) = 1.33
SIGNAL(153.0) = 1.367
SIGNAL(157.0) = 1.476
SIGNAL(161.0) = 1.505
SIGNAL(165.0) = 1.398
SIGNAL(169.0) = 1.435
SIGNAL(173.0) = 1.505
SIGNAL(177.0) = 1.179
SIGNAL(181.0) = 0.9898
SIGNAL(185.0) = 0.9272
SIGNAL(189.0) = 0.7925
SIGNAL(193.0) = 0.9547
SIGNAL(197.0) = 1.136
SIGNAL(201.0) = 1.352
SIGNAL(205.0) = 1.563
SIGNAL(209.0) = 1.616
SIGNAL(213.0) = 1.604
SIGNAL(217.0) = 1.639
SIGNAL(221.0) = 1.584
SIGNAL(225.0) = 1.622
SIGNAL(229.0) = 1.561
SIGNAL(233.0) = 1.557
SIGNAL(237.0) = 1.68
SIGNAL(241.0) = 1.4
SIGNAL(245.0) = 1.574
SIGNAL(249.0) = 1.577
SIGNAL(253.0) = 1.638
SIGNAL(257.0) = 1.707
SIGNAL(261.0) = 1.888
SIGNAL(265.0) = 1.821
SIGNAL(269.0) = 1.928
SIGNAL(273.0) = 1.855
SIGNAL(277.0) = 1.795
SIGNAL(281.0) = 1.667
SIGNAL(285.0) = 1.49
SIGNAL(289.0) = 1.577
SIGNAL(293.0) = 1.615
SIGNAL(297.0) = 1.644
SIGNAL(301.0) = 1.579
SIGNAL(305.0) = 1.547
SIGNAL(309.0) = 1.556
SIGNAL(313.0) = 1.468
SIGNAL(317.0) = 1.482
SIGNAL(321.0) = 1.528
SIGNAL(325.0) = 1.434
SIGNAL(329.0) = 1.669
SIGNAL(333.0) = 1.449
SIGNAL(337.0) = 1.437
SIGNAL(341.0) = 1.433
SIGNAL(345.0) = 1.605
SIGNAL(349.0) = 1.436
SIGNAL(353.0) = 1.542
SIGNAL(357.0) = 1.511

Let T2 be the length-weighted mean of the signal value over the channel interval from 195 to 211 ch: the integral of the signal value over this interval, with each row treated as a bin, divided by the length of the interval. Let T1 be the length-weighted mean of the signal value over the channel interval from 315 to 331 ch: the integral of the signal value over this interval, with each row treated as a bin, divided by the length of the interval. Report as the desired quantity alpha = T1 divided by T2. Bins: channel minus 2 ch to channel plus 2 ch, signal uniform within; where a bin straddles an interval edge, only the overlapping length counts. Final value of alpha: 1.08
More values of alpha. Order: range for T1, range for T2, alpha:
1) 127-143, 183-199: 1.54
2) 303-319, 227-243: 0.98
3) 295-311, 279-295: 1.00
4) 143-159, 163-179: 0.98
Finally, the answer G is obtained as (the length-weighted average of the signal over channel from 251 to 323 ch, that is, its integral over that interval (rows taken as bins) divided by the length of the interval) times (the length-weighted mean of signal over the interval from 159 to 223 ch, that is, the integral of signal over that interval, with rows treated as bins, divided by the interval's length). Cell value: 2.2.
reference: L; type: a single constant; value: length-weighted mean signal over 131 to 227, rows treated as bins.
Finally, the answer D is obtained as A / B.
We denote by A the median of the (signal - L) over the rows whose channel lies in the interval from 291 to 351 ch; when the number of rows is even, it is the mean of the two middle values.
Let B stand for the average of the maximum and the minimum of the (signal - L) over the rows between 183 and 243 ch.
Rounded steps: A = 0.172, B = -0.1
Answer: -1.4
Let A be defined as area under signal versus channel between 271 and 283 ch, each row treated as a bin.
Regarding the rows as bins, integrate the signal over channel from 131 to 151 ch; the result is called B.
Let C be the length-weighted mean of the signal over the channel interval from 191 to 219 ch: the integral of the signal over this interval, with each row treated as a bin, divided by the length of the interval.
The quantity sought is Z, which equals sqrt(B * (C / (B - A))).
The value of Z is 2.48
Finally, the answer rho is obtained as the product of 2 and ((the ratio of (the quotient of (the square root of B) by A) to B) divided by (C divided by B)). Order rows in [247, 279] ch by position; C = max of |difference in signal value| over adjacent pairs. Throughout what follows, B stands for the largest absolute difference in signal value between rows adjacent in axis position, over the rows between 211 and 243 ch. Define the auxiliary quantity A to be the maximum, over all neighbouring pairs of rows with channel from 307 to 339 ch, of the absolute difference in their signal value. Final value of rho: 24.9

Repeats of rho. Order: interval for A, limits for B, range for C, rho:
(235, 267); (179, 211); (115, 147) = 16.0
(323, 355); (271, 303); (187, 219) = 16.6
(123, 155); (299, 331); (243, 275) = 25.8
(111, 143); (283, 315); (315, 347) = 12.1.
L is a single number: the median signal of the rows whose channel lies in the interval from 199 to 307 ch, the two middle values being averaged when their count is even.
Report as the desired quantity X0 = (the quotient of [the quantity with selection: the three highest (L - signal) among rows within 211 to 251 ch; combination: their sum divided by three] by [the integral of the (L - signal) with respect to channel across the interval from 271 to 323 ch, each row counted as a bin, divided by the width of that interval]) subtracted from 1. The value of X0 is -6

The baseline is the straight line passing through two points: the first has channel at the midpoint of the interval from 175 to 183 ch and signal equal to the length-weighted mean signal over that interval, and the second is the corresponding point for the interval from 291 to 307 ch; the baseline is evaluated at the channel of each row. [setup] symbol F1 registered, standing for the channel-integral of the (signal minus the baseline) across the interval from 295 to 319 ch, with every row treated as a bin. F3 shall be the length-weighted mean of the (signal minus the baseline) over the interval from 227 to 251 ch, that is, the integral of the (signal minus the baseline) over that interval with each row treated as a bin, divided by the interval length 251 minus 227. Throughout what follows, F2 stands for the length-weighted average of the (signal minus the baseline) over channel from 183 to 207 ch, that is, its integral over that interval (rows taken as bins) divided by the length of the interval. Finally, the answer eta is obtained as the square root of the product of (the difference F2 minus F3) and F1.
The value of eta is 0.7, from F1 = -2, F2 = 0.0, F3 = 0.218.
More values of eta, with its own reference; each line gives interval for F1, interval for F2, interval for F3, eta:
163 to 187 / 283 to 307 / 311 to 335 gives 0.9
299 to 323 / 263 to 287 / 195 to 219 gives 0.2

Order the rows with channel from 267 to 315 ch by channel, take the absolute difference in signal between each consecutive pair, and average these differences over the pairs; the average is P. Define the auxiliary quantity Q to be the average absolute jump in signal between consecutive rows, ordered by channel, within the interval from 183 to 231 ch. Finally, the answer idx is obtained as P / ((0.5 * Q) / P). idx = 0.10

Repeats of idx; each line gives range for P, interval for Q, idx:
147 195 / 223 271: 0.26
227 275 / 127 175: 0.28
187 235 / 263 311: 0.24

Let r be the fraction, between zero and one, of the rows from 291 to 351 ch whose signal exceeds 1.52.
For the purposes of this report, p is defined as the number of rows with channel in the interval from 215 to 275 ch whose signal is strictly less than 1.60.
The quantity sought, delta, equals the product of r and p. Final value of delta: 3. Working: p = 6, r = 0.53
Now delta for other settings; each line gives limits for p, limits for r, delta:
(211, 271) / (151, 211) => 1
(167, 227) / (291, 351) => 6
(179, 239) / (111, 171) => 4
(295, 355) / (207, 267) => 11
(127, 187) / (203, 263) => 14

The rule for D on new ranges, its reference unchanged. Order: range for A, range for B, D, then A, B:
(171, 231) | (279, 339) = 0.8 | 0.149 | 0.2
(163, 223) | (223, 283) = 0.1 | 0.042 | 0.3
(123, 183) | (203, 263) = 0.3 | 0.079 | 0.3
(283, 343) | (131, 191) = -0.9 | 0.172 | -0.2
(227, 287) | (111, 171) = 11.6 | 0.311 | 0.0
